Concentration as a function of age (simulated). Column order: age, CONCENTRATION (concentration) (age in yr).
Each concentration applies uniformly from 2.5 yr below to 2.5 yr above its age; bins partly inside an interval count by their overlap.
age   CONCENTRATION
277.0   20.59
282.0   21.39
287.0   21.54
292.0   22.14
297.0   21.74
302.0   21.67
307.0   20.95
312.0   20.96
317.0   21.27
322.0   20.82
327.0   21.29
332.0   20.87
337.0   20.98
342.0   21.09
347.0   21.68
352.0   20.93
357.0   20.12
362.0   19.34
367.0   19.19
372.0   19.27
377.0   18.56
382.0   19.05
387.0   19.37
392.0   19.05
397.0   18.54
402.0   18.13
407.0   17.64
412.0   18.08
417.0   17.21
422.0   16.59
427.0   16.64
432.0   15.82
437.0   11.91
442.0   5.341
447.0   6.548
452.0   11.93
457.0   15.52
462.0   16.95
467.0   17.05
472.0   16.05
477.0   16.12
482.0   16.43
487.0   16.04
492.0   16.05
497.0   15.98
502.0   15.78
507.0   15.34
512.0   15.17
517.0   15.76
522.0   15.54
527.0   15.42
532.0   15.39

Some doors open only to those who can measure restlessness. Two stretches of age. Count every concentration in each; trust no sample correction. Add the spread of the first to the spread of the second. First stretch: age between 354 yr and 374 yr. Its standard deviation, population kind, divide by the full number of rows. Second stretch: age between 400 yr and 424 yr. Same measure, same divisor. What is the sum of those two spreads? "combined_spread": 0.9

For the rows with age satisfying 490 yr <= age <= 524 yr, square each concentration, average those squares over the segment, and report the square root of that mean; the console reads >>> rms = 16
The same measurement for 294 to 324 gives 21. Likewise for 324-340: 21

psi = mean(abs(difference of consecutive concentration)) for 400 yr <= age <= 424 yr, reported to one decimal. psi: 0.6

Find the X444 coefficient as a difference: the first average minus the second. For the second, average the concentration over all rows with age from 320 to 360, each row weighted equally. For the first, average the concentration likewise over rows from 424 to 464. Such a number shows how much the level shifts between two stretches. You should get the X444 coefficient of -8.4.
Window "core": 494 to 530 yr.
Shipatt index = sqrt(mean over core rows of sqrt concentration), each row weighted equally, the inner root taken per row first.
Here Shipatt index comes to 1.99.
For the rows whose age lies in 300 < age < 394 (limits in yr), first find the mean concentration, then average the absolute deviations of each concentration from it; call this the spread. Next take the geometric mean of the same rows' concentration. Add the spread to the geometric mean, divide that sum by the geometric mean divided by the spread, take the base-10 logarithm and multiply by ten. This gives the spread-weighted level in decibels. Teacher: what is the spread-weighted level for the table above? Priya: -0.2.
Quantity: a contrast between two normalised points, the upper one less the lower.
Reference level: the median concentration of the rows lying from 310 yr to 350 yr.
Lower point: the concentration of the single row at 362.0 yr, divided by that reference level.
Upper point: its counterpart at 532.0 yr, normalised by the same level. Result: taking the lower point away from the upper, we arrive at -0.19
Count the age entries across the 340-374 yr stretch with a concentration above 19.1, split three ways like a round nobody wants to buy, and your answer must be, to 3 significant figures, 2.33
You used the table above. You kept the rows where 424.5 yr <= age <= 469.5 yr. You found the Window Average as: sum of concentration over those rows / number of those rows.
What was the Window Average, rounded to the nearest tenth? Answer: 13.1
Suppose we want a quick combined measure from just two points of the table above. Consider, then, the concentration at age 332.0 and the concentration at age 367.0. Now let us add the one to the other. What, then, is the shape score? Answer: 40.1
